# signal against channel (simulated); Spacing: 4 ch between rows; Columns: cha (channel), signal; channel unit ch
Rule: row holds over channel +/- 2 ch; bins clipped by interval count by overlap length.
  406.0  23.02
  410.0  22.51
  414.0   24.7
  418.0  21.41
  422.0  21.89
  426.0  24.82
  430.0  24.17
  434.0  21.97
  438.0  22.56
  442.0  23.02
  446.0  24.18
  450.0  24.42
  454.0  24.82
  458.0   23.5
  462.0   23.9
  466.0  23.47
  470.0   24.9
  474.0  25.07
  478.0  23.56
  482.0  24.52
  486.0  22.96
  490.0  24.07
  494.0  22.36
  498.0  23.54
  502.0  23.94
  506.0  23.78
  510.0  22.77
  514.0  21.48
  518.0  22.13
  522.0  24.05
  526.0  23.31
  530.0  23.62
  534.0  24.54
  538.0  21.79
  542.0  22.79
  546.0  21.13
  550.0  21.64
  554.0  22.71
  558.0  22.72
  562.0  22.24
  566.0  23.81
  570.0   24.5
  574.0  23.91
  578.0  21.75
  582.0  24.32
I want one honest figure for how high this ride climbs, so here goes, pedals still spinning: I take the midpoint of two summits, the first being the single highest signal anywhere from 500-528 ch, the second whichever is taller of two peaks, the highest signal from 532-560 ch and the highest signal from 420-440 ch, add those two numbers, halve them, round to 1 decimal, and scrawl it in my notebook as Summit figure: 24.4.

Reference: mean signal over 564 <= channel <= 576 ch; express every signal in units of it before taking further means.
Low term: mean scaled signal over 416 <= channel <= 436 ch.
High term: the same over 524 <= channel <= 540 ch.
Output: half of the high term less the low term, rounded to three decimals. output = 0.010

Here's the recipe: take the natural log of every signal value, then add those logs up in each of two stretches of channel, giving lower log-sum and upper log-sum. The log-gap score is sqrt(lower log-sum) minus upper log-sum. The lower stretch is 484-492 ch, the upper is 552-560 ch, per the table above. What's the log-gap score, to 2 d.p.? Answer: -3.73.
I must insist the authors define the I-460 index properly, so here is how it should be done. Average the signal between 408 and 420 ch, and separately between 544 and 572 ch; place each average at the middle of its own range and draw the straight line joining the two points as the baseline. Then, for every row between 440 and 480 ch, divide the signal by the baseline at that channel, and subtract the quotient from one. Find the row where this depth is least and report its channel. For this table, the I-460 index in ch 474.0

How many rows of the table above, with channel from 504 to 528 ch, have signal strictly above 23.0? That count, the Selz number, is 3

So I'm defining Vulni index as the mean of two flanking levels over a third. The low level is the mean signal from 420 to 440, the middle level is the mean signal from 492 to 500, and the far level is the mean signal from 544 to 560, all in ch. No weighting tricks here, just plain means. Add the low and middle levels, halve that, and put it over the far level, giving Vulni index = 1.04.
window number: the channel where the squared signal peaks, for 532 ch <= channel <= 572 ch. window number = 534.0 ch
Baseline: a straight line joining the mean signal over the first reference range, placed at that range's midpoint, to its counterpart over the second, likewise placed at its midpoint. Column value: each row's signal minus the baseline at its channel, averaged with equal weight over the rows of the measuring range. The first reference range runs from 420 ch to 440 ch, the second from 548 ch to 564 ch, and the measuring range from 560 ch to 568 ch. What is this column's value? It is 0.75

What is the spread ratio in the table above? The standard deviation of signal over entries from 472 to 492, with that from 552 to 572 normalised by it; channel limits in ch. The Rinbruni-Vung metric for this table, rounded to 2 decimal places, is 1.13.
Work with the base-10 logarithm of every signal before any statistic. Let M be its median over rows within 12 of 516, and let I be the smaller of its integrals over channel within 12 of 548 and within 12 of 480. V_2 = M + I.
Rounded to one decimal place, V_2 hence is 33.6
